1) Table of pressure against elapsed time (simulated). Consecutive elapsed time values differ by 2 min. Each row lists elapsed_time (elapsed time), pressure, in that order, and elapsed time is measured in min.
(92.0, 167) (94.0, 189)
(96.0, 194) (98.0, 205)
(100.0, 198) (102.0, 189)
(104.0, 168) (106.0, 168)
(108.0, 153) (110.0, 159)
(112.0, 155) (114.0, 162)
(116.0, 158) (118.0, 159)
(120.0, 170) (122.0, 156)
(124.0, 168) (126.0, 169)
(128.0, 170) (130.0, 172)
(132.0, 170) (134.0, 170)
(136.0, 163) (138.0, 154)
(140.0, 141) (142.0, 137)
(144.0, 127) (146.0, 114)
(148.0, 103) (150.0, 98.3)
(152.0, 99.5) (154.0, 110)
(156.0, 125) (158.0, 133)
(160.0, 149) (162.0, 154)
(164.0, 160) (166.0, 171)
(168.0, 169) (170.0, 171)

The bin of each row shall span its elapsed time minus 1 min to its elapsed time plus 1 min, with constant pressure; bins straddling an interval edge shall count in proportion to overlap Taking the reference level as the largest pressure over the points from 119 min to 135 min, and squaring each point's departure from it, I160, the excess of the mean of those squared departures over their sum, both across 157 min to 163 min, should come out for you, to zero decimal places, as -1583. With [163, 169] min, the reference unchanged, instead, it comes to -103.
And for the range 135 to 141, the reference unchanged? -911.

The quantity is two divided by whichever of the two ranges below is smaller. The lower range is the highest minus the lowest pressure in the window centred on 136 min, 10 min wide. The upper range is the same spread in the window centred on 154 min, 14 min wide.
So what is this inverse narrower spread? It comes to 0.07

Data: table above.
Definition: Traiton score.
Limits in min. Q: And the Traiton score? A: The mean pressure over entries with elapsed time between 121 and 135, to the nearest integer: 168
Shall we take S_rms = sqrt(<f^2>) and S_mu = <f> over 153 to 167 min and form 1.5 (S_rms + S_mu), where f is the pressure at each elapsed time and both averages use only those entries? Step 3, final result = 431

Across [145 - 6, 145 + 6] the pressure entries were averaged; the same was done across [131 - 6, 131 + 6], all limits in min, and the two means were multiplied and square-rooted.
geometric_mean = 142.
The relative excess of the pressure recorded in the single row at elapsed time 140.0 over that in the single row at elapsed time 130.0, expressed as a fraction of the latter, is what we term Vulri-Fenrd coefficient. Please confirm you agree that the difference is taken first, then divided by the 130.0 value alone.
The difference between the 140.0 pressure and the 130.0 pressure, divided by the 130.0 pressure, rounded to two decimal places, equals -0.18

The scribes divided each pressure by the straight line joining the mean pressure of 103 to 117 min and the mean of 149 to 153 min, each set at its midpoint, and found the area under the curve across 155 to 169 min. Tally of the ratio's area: 26 min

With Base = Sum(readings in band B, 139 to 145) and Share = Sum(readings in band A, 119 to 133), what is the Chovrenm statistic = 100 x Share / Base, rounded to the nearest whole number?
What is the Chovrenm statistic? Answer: 290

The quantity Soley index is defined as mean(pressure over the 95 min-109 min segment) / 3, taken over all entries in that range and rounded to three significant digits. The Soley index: 60.7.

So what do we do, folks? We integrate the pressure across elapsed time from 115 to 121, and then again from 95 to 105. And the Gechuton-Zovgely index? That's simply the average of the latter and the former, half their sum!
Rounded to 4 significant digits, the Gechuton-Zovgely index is 1441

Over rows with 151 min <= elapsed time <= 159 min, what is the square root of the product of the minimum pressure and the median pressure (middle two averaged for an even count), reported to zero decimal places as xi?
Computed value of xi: 108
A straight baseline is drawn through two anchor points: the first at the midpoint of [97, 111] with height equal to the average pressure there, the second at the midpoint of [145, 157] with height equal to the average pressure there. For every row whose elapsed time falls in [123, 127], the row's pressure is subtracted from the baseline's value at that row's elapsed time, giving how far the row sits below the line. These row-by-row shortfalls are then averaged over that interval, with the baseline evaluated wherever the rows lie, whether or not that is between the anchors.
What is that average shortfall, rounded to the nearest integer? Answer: -22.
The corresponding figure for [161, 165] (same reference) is -66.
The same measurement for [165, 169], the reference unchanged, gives -85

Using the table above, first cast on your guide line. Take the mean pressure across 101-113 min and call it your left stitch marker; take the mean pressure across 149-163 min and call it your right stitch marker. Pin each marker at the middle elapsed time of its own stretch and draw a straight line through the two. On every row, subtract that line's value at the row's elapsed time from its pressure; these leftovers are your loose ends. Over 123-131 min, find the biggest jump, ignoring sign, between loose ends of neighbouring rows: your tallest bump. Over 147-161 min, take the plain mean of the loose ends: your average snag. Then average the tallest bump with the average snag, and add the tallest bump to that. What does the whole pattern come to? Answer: 1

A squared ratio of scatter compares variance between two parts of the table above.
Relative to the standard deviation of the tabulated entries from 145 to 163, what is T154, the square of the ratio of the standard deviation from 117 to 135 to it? 0.072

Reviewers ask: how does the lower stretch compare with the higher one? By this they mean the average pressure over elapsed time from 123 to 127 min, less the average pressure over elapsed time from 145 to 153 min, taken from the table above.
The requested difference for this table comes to 65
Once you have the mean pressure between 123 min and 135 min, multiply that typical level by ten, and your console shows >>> 1698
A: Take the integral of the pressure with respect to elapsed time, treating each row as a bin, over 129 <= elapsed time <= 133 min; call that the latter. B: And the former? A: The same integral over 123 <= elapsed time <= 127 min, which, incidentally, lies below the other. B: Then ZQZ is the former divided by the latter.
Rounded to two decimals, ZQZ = 0.99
